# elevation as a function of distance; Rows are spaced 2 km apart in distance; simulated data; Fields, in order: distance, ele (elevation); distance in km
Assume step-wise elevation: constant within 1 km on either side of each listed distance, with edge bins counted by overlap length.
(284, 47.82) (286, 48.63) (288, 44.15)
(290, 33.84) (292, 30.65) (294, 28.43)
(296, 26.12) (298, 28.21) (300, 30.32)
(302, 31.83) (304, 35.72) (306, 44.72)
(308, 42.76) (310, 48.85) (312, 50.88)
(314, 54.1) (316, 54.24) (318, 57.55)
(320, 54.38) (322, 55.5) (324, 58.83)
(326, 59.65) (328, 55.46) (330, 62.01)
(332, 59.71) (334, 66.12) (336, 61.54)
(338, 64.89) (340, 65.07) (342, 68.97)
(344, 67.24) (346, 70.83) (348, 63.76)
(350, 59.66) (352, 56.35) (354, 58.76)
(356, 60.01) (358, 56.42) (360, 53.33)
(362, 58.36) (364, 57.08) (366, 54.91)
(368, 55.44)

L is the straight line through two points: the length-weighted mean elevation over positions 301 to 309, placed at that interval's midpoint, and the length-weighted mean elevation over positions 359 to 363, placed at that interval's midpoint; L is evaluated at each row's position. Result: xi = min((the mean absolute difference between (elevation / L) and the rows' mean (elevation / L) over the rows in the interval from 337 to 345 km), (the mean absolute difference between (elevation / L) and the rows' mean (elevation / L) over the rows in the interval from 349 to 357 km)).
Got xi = 0.020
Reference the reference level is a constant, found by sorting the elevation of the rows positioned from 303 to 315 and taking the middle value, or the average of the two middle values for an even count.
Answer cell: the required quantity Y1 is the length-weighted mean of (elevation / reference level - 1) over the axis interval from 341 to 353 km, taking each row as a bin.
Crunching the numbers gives 0.38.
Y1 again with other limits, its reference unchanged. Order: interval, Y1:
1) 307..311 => -0.02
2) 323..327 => 0.27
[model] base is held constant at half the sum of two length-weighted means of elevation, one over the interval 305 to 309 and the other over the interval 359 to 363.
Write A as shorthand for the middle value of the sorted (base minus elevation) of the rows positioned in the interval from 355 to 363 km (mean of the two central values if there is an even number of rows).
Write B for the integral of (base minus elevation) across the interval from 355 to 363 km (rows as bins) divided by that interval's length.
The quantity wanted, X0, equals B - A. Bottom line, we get 0.4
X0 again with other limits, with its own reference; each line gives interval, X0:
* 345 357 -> -1.7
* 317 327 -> 0.4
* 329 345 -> 0.5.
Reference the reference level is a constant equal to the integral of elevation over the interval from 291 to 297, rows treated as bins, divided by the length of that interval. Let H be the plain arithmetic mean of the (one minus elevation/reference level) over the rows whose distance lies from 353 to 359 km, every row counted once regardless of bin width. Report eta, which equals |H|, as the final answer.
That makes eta 1.06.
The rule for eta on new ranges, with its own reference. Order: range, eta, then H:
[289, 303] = 0.05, -0.1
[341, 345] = 1.40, -1.4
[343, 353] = 1.24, -1.2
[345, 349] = 1.37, -1.4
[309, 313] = 0.76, -0.8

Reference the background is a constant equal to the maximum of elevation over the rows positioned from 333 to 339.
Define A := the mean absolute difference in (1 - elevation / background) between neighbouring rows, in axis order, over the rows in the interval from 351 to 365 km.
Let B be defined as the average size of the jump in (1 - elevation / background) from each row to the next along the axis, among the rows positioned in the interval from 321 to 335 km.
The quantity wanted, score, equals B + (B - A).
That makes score 0.077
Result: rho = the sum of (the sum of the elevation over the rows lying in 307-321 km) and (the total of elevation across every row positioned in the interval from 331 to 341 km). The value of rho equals 680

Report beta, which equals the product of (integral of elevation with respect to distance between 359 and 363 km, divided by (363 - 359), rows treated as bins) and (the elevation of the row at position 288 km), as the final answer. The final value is 2466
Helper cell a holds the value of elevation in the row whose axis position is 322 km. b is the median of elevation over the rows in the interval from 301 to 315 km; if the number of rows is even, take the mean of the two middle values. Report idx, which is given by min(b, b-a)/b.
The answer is -0.2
